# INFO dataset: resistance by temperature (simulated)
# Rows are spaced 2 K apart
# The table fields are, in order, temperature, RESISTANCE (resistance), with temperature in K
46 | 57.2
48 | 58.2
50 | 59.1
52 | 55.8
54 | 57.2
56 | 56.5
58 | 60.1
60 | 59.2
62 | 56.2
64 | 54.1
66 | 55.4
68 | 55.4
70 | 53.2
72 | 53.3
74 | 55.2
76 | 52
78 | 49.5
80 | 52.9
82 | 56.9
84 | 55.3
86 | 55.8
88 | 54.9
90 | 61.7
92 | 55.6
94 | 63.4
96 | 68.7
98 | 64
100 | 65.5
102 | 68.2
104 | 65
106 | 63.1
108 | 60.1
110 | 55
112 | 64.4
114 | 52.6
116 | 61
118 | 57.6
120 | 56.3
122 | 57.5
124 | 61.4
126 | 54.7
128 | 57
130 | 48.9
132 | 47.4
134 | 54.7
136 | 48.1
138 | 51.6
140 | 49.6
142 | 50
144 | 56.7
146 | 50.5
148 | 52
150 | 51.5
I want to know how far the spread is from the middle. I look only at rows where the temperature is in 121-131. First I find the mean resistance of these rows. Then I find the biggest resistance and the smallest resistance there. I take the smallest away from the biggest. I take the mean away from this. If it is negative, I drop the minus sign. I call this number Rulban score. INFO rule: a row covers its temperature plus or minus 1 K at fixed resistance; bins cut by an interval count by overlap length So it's 43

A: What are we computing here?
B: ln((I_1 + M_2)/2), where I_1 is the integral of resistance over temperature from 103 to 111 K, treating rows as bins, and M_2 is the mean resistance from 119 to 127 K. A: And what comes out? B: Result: 5.61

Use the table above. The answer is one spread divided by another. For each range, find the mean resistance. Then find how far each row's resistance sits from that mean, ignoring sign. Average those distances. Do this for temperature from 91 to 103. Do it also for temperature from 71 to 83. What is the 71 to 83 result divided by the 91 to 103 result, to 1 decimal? 0.6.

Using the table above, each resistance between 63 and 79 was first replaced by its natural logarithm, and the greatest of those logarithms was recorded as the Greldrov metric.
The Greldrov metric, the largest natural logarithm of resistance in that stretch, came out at 4.01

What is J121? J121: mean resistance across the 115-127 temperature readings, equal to 58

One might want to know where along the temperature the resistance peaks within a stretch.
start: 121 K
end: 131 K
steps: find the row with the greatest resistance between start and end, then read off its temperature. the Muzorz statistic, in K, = 124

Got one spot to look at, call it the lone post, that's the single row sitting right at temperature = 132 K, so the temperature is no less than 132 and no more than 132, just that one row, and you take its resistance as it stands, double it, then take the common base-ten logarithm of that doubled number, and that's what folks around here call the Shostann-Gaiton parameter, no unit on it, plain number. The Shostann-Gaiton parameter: 1.98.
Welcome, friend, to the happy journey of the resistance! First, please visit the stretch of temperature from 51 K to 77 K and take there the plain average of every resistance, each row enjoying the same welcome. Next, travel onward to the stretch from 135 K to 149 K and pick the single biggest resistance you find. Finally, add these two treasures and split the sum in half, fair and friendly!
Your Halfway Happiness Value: 56.2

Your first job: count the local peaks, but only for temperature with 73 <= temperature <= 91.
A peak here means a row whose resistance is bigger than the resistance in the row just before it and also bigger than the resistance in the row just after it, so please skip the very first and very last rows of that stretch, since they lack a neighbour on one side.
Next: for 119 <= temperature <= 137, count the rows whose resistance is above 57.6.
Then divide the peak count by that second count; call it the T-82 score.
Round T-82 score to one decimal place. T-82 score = 2.0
